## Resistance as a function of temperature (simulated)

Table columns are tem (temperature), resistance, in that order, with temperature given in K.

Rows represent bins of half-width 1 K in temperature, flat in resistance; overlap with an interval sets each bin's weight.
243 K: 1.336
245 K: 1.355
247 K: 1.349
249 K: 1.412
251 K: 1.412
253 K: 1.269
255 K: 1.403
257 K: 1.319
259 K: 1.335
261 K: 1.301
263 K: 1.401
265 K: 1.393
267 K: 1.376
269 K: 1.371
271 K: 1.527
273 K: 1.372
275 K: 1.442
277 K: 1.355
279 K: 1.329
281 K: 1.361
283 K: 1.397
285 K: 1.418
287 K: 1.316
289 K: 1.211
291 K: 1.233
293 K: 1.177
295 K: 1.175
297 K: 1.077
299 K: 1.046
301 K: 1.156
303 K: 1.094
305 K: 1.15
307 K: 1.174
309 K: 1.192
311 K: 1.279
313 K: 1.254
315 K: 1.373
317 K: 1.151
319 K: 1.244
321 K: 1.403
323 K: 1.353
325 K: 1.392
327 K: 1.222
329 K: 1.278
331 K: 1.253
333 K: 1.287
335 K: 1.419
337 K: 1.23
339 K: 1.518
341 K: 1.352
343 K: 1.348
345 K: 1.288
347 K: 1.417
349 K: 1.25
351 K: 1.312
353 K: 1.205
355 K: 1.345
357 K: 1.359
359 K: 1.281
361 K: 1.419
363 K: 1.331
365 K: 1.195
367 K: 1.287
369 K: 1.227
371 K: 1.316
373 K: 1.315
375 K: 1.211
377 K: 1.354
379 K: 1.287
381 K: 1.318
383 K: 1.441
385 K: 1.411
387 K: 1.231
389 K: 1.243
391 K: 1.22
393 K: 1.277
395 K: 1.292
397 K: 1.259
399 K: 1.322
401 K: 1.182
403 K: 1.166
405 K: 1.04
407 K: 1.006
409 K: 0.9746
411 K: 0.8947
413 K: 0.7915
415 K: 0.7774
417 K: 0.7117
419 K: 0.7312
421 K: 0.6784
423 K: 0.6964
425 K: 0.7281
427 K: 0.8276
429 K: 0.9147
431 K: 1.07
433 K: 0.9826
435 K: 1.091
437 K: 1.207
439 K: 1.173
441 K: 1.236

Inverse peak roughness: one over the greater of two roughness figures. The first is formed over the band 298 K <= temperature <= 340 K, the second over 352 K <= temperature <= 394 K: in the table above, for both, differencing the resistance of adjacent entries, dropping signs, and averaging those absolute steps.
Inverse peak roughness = 10.2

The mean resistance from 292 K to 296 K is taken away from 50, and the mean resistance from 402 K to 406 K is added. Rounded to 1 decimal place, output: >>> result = 49.9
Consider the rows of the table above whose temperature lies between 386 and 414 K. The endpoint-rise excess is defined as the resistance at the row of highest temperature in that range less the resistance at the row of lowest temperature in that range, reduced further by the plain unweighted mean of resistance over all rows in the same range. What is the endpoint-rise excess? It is -1.58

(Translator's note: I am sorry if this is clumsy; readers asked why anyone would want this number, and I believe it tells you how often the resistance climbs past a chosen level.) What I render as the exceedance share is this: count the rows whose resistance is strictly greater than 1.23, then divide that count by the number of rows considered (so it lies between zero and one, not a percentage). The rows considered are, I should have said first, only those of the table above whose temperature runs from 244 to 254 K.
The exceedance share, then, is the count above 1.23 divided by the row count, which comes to 1.0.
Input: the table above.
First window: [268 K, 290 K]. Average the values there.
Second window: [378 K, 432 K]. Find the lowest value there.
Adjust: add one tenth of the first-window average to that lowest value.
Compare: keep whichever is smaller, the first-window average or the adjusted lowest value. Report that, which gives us 0.82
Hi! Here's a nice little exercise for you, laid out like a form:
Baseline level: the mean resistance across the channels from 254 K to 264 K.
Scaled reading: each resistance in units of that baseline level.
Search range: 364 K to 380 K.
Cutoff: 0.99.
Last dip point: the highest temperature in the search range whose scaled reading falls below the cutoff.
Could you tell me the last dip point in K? 379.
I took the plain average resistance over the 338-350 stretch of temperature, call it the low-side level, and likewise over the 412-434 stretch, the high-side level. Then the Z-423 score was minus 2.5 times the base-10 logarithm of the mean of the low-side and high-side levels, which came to -0.09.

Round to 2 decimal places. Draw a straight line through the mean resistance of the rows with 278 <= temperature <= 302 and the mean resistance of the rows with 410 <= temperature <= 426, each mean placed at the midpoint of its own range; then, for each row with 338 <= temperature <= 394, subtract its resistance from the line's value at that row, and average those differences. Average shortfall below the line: -0.36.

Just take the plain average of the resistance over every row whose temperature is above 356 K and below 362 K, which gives 1.35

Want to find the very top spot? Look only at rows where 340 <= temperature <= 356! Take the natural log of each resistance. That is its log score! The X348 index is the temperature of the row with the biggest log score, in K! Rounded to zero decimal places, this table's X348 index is 347 K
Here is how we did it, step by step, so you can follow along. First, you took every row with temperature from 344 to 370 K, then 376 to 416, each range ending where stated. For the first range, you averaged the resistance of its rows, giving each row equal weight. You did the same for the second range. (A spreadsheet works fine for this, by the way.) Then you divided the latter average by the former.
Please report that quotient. 0.90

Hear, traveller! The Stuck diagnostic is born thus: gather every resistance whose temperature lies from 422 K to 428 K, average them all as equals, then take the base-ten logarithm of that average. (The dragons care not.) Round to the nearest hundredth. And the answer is -0.12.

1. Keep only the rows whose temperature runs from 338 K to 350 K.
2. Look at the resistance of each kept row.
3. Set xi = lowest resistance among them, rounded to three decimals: 1.250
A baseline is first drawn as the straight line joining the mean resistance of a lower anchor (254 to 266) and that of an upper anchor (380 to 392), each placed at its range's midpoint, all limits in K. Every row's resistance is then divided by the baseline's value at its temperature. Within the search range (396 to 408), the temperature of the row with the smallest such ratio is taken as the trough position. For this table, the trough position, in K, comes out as 407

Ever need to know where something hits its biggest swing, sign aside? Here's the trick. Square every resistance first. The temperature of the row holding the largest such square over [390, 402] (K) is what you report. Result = 399 K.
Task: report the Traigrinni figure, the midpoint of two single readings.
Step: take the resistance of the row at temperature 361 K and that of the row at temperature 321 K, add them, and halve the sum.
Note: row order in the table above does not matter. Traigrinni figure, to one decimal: 1.4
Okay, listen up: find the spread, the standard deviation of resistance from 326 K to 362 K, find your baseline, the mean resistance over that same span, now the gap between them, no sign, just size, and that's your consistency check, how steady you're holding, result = 1.24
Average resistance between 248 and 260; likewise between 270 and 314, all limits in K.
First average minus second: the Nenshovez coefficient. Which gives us 0.10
